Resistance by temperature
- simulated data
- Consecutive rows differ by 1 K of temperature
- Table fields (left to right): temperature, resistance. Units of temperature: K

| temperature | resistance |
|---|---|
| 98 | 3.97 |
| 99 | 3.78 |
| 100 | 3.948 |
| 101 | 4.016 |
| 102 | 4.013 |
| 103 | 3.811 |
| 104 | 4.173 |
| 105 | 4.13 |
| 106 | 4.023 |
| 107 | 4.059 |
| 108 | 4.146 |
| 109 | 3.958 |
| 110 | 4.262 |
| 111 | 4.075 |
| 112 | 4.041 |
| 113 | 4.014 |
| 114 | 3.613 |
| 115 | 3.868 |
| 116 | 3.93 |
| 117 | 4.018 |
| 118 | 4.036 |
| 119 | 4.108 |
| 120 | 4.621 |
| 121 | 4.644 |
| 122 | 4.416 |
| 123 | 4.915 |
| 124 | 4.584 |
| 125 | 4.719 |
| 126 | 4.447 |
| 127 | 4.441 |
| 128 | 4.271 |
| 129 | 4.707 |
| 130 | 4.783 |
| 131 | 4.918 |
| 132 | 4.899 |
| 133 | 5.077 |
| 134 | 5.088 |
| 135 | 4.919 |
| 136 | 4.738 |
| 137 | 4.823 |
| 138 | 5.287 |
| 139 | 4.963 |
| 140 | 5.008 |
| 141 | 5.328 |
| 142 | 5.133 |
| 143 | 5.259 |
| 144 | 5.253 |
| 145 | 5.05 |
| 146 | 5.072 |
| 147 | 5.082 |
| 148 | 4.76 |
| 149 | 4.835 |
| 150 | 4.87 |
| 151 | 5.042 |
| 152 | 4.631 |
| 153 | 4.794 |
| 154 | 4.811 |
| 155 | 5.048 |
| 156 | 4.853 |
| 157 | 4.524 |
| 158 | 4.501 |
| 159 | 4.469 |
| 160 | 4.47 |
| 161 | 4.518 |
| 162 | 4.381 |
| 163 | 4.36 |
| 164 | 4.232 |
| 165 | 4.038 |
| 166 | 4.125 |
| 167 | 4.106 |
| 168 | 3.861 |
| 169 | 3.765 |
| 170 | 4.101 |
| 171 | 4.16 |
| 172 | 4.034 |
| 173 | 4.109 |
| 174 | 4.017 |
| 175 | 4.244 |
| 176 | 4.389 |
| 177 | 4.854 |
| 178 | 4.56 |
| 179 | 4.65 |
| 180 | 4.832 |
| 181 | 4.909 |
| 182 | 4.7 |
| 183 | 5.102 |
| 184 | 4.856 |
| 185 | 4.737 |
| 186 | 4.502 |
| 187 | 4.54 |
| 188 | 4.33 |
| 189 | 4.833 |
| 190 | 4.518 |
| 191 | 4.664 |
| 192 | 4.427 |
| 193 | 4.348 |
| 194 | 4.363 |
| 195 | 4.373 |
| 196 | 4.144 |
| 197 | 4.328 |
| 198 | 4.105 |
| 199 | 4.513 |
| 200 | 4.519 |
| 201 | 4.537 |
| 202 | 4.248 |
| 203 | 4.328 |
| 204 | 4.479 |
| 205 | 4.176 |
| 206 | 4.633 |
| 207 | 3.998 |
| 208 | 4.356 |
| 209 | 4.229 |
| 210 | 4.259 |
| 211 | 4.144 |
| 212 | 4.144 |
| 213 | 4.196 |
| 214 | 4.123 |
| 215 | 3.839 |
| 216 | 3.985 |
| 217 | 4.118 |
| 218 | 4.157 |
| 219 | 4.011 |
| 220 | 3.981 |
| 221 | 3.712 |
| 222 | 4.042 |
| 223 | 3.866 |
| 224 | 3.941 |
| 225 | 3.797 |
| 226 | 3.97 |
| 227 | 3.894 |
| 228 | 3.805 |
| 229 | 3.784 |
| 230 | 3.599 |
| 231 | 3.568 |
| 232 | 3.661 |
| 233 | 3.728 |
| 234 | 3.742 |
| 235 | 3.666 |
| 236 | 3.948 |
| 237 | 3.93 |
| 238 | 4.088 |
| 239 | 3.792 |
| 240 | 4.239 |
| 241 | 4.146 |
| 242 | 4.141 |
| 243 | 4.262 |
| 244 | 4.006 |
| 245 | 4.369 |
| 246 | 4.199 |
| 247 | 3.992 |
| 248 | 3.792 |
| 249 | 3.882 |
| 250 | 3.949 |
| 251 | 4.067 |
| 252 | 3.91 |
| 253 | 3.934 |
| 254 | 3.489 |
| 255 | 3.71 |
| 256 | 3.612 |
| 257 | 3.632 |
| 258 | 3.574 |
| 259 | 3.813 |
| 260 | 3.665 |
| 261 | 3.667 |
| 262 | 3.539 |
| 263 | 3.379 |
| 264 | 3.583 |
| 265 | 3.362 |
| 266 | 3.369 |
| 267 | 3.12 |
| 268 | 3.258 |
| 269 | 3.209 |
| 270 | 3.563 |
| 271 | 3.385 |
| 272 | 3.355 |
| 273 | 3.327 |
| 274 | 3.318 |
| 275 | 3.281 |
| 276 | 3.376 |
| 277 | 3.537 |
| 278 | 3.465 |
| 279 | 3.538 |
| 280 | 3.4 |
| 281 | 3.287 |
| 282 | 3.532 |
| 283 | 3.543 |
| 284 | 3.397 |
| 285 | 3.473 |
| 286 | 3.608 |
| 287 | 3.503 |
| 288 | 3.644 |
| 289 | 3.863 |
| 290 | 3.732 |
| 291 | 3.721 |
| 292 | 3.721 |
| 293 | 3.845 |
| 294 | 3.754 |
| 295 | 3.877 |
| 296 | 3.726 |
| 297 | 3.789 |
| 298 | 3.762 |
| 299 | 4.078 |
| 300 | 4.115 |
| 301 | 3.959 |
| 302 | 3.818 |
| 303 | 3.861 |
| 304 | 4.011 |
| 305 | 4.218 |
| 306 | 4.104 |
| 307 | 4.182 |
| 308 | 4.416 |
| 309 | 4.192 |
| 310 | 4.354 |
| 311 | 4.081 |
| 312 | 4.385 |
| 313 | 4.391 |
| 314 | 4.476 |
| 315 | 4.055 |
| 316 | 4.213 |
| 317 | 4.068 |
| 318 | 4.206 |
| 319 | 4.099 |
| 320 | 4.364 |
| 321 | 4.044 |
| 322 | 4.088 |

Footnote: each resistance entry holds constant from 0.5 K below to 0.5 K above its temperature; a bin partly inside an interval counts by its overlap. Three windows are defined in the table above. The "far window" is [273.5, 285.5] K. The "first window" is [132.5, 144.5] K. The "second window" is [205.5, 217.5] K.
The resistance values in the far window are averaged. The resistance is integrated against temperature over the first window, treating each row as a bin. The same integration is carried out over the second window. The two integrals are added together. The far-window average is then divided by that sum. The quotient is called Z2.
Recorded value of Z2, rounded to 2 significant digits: 0.031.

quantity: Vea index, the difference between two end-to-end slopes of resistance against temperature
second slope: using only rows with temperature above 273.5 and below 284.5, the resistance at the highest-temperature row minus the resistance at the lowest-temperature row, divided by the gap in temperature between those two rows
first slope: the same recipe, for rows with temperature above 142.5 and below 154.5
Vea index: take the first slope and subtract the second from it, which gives -0.05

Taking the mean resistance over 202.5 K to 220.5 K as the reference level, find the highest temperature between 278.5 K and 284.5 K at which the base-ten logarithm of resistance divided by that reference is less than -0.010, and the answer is 284 K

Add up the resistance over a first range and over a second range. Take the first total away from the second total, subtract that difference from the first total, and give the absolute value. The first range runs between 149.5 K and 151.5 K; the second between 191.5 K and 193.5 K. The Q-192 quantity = 11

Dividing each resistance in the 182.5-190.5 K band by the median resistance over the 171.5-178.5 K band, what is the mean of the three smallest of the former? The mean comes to 1.05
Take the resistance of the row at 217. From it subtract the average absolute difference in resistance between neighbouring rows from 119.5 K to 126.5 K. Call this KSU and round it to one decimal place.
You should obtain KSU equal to 3.9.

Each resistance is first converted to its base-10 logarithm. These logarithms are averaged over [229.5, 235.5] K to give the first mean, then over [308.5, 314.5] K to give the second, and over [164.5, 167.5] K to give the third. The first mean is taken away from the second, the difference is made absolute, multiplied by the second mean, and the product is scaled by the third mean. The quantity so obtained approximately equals 0.028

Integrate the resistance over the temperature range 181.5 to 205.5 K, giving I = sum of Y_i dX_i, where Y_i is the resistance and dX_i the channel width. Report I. 108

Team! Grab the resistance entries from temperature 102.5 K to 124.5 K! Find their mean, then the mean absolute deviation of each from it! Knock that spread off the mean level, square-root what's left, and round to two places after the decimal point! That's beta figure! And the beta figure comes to 1.98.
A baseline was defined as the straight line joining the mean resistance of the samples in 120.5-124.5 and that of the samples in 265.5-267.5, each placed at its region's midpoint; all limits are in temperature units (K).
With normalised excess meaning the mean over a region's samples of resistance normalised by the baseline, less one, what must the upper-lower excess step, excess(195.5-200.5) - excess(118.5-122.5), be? 0.15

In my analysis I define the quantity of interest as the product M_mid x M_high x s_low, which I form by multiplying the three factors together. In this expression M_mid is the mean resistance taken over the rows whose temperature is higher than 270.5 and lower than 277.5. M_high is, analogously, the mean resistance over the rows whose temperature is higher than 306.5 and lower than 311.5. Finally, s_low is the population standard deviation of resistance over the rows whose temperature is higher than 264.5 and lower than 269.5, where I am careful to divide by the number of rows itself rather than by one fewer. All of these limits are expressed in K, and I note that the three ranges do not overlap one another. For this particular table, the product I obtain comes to 1.35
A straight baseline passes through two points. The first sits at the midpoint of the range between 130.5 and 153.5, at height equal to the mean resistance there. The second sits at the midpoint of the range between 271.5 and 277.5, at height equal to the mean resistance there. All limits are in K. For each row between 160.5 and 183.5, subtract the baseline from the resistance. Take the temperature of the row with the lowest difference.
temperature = 169 K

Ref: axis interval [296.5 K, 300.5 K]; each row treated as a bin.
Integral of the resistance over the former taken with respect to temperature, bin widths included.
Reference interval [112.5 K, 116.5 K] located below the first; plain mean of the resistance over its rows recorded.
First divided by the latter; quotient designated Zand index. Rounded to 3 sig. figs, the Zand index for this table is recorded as 4.08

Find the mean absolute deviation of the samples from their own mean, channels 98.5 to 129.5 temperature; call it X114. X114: 0.26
